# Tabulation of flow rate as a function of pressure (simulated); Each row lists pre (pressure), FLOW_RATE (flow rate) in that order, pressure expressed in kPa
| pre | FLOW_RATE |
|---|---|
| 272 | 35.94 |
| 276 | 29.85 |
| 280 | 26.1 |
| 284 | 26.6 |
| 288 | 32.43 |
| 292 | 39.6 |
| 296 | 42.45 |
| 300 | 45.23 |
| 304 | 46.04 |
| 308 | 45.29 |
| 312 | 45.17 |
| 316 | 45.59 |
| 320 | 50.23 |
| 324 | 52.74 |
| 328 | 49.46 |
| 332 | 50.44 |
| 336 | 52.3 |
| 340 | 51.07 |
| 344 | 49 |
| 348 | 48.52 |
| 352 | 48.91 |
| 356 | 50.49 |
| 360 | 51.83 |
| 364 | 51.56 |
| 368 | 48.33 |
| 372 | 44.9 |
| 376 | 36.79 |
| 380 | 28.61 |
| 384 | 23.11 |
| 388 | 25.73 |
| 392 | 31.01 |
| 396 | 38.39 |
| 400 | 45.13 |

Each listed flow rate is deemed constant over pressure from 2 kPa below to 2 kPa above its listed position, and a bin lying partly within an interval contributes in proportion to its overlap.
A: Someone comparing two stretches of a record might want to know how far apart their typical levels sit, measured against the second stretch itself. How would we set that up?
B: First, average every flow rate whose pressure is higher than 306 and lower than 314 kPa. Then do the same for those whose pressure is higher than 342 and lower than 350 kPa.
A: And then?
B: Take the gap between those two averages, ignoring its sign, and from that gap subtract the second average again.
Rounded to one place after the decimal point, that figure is -45.2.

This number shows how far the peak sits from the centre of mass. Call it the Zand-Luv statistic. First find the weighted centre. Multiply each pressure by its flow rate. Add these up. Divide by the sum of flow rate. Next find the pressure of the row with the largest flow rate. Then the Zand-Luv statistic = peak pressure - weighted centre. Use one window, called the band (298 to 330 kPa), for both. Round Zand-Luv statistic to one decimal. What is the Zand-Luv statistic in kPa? 9.6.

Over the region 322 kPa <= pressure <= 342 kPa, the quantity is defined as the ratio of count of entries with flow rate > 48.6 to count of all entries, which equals 1.0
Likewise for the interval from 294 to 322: 0.1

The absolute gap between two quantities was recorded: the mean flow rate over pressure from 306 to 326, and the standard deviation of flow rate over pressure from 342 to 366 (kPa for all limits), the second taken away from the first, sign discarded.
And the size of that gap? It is 46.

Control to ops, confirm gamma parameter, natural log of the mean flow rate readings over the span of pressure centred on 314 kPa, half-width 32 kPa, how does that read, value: 3.81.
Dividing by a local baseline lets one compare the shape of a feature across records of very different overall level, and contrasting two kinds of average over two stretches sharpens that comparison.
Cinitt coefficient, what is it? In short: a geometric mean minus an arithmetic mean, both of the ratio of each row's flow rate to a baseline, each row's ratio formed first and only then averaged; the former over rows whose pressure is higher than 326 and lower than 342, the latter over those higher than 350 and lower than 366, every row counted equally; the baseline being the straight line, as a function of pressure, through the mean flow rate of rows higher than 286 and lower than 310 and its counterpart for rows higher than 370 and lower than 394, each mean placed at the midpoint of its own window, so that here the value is -0.111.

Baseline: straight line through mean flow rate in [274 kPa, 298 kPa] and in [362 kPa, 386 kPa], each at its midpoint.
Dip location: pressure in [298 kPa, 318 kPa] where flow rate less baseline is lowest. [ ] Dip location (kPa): 312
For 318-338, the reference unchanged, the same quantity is 328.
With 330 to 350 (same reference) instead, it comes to 348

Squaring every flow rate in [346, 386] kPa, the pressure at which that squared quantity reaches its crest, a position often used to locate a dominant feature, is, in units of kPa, 360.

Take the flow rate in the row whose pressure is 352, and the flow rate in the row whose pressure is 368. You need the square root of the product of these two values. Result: 49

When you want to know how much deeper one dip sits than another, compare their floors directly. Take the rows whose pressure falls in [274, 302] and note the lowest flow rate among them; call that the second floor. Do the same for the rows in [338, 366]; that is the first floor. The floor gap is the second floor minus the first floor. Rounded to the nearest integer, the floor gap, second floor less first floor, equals -22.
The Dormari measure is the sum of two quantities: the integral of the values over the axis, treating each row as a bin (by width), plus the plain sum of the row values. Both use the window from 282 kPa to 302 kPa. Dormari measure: 932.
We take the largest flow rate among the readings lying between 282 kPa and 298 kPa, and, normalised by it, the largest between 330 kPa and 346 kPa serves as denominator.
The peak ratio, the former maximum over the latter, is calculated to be 0.81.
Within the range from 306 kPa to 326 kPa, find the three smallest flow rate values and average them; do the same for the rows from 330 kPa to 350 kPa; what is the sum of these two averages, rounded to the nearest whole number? 95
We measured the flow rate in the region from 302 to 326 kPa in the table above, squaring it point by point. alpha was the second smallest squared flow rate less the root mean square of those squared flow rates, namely -232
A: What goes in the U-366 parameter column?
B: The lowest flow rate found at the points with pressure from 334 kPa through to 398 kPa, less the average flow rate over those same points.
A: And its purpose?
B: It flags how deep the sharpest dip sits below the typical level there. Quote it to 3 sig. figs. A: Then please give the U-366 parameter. -19.4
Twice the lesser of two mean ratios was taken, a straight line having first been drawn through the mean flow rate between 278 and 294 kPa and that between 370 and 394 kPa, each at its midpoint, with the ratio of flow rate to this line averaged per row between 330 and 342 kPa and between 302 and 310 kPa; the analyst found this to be 2.92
